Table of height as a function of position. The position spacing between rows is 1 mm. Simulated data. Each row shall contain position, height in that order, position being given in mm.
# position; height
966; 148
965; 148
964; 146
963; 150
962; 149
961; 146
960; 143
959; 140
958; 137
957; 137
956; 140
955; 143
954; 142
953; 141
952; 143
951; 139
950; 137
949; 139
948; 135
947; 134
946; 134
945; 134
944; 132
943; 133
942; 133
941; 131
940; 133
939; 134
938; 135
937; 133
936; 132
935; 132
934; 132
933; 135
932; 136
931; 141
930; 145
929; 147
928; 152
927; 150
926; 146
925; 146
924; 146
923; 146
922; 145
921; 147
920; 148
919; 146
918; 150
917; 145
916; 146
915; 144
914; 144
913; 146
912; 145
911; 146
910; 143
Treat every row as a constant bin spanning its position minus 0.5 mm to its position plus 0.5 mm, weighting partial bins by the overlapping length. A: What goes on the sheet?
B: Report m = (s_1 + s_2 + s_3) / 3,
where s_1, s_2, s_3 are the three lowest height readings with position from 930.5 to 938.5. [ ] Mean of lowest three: 132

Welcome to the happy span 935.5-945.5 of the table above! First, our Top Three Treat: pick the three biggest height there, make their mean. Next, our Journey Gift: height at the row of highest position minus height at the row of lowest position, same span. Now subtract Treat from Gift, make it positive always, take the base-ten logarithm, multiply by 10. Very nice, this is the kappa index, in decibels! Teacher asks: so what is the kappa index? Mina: 21.2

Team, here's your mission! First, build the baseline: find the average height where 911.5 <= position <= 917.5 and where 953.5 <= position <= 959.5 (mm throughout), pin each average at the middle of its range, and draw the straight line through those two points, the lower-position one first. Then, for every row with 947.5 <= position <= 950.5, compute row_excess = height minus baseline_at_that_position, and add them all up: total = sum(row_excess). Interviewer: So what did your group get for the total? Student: -11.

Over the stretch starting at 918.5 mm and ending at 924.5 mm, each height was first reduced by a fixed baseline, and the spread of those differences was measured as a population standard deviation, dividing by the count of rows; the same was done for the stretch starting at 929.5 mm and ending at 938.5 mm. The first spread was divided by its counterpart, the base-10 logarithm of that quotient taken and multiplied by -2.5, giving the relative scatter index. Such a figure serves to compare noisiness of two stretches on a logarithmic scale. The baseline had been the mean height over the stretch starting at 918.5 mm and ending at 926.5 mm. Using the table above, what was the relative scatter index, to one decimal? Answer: 1.6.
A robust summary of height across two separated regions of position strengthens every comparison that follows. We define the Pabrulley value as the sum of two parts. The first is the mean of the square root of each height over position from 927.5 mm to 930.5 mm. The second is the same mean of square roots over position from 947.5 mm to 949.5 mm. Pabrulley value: 23.9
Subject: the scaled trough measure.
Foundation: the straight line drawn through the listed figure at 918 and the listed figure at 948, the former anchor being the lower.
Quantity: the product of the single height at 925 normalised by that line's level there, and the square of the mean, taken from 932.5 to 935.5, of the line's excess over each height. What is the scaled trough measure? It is 81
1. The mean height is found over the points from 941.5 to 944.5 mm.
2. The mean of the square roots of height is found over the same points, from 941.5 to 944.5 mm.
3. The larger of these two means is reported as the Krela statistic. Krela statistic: 133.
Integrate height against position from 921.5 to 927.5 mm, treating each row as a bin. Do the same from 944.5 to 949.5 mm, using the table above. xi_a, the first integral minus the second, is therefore 203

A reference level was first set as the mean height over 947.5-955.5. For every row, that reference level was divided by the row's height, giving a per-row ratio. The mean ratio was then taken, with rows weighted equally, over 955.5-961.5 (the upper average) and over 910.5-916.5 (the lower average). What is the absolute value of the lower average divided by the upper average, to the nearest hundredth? 0.97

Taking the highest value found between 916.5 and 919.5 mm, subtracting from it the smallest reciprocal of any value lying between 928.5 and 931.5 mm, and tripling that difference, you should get 450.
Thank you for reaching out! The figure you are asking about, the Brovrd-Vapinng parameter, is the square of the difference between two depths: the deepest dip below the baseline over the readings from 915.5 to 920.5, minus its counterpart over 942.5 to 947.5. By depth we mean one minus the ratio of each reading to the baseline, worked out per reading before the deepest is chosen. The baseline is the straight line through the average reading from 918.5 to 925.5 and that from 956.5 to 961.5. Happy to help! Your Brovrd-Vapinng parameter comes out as 0.0039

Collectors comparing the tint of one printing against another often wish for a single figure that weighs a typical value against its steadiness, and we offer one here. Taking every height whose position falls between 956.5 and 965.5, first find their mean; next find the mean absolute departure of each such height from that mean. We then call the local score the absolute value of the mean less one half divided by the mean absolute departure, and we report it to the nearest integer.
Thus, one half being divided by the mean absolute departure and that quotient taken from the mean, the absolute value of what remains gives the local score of 144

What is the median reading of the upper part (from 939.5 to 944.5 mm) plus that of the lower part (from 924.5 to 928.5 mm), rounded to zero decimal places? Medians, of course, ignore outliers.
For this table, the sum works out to 281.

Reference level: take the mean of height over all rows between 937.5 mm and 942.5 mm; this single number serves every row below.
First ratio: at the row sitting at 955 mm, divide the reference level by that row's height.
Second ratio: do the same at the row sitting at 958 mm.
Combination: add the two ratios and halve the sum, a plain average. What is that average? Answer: 0.952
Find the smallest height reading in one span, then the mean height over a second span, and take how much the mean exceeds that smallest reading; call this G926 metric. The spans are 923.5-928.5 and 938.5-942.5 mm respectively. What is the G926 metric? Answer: -13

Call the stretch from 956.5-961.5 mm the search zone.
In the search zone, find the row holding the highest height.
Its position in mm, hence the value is 961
